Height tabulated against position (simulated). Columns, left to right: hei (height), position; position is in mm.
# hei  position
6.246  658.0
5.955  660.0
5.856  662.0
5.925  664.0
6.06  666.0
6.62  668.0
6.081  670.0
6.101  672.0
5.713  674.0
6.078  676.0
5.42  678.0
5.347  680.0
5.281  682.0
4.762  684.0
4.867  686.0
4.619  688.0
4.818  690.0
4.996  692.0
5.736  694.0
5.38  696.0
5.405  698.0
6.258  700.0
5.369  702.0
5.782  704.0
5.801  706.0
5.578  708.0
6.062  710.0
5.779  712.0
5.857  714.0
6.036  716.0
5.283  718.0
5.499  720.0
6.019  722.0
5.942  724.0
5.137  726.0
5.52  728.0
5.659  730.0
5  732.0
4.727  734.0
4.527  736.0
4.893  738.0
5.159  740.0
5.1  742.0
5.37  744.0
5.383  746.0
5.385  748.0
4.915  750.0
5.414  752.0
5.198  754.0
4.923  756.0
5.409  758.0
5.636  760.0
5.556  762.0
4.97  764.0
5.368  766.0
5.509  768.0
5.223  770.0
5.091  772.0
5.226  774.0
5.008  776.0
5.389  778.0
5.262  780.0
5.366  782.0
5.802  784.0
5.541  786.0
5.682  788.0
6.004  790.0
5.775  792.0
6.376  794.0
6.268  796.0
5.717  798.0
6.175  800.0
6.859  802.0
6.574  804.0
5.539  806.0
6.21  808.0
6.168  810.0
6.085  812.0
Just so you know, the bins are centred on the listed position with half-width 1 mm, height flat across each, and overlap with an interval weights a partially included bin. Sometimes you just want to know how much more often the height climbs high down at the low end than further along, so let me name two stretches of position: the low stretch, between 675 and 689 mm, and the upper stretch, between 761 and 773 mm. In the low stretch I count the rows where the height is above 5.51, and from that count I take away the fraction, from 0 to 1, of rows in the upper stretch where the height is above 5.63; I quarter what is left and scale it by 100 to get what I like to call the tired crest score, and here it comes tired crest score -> 25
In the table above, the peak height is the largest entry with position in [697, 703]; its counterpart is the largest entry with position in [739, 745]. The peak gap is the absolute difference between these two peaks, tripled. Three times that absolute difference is 2.7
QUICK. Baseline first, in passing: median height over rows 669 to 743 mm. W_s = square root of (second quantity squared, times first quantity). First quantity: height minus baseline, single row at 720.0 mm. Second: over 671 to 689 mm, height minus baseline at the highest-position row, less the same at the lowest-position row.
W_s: 0.4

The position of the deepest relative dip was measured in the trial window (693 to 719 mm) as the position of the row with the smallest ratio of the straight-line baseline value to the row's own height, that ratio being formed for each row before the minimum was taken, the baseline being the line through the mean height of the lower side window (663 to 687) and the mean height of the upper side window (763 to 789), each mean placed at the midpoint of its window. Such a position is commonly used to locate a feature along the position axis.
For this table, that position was 700.0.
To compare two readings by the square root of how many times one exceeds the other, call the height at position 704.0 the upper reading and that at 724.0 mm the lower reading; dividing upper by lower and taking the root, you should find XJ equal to 0.99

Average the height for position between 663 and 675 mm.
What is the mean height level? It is 6.1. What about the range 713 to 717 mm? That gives 5.9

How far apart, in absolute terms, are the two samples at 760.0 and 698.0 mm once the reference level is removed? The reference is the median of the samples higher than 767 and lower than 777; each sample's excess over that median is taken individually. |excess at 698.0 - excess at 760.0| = 0.23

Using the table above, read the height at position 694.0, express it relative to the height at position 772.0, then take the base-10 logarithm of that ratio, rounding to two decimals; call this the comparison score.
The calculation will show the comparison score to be 0.05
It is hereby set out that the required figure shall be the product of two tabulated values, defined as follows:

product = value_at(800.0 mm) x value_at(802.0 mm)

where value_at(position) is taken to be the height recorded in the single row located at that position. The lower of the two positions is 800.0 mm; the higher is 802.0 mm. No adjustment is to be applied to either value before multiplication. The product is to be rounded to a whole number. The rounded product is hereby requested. 42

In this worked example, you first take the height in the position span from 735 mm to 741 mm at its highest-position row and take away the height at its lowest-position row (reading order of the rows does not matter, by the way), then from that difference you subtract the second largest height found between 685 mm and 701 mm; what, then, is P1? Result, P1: -5.1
